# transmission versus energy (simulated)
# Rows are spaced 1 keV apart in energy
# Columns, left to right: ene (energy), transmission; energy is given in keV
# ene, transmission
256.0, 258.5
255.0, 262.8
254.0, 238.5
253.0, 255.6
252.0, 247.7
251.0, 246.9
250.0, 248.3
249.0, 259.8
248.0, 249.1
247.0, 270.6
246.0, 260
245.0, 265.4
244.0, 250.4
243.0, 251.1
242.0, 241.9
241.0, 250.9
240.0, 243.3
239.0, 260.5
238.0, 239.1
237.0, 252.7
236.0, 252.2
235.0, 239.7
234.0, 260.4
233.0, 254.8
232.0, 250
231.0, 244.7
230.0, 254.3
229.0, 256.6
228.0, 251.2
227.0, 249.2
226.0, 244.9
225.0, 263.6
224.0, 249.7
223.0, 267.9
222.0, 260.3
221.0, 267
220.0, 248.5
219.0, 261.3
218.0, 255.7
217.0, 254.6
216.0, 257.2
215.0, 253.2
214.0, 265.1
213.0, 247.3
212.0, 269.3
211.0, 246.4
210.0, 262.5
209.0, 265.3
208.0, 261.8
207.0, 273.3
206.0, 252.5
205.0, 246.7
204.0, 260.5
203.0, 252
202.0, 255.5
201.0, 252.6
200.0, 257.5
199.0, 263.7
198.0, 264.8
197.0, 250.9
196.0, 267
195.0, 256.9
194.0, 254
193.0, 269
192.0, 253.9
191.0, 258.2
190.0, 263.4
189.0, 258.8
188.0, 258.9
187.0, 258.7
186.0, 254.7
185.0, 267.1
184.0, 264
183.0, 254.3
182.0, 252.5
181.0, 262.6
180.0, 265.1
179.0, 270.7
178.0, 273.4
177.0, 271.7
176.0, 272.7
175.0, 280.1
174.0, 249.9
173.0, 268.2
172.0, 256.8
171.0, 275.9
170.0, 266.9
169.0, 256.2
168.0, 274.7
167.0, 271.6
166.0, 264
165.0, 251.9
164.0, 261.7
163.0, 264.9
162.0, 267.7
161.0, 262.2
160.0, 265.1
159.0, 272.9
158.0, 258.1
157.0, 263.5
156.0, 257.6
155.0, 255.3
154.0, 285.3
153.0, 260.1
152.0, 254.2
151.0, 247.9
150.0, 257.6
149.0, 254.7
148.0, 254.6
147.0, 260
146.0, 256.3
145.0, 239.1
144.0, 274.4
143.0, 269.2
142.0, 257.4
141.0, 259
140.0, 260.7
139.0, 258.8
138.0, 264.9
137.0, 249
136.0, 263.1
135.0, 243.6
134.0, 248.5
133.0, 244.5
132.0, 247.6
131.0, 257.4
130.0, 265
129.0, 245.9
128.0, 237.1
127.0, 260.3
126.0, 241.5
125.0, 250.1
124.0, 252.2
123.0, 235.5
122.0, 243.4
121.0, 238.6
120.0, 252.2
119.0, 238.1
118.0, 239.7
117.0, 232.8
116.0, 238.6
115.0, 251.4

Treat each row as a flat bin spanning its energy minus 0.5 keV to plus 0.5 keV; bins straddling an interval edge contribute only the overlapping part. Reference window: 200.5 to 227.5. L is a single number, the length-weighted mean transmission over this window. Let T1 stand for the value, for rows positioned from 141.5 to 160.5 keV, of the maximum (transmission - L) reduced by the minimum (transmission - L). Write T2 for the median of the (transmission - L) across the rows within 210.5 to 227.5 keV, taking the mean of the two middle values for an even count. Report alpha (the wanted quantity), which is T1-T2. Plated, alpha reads 48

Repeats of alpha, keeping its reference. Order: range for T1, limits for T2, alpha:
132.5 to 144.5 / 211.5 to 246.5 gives 35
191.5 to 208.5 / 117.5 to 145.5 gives 34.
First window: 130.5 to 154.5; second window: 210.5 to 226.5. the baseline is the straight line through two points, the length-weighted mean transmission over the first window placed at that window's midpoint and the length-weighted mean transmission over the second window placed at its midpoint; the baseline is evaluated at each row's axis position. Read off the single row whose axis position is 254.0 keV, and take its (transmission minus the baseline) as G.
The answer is -19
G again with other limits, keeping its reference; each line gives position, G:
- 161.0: 5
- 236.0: -5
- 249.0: 3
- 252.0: -9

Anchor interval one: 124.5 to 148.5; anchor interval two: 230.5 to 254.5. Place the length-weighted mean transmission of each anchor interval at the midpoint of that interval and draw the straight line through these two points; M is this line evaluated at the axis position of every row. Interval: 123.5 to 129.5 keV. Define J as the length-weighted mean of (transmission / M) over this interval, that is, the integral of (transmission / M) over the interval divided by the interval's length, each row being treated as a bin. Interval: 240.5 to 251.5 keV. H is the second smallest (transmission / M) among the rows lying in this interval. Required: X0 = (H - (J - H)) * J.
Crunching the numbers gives 0.97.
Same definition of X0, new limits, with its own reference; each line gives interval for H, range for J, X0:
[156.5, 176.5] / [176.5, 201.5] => 0.98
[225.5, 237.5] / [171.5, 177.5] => 0.94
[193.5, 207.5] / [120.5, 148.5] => 0.99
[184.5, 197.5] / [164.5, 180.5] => 1.01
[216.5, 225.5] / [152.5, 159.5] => 0.98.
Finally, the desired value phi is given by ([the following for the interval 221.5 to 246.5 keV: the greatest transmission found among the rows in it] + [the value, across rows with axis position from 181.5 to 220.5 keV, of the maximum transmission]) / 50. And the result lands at 10.8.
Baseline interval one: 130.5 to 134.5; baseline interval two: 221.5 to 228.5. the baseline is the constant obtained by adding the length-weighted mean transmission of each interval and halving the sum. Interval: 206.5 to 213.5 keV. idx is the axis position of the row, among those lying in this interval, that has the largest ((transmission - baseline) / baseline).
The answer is 207.0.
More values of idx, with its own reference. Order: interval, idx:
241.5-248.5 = 247.0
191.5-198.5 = 193.0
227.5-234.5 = 234.0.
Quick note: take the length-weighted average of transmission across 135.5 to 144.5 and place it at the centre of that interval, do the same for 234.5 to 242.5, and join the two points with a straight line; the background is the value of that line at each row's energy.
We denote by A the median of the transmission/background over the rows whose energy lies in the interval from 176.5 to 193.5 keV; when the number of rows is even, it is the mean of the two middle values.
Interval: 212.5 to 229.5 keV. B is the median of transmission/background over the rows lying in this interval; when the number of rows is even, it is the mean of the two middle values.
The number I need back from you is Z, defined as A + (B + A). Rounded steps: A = 1.03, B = 1.02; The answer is 3.07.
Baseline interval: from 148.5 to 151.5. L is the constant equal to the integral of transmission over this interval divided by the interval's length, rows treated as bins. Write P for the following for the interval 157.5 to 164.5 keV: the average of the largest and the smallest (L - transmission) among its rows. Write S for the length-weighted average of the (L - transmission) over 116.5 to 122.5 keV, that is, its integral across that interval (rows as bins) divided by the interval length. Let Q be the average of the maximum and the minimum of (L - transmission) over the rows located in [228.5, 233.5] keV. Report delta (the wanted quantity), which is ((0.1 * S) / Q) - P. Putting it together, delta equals 13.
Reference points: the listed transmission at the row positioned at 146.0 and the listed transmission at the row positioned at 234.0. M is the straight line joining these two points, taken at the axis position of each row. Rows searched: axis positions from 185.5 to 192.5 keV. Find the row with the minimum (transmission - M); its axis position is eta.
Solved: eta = 192.0 keV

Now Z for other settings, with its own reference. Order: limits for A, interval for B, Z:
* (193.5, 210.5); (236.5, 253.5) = 3.05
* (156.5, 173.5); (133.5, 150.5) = 3.04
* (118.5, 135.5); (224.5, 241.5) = 2.88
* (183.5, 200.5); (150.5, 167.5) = 3.05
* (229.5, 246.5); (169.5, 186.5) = 3.07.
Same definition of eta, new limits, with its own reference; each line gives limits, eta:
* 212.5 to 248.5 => 238.0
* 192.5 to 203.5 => 197.0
